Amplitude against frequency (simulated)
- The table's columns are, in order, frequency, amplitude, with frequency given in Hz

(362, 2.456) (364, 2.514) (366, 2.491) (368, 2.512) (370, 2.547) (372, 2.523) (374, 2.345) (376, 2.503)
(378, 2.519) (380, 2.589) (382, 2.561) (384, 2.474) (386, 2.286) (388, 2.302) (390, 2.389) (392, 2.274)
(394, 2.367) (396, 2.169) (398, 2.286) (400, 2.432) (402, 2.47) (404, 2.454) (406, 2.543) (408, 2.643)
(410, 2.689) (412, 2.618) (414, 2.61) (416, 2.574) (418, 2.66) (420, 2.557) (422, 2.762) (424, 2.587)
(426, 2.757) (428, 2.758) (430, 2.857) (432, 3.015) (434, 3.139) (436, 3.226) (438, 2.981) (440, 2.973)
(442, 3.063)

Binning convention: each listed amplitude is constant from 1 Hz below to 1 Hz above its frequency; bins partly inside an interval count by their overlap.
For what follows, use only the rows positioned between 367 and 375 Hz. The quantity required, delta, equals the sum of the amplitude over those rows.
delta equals 9.9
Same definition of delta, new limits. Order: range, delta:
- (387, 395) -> 9.3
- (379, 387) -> 9.9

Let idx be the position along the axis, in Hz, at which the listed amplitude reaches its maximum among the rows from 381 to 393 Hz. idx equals 382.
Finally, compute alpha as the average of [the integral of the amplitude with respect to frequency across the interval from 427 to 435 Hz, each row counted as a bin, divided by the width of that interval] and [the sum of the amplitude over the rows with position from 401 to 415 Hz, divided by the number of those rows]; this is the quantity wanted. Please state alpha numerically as 2.76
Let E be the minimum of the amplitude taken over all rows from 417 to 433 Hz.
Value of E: 2.557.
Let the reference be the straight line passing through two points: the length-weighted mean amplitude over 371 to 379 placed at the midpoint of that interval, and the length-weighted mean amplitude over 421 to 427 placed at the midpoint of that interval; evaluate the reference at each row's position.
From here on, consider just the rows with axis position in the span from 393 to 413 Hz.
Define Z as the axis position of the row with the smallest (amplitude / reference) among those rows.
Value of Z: 396 Hz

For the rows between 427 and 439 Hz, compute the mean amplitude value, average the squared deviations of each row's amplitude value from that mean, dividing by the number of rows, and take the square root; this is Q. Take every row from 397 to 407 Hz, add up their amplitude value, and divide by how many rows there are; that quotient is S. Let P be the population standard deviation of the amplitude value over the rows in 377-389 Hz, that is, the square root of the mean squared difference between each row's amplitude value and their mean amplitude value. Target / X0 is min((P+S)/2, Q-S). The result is -2.28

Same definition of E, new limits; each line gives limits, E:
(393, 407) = 2.169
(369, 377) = 2.345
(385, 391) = 2.286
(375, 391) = 2.286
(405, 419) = 2.543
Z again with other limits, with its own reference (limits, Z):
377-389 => 386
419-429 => 420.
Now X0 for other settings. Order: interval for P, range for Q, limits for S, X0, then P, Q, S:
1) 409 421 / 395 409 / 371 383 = -2.36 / 0.046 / 0.15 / 2.51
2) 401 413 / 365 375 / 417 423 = -2.59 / 0.088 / 0.07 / 2.66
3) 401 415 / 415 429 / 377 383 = -2.47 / 0.082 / 0.09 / 2.56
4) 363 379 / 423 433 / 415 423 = -2.50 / 0.058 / 0.14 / 2.64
